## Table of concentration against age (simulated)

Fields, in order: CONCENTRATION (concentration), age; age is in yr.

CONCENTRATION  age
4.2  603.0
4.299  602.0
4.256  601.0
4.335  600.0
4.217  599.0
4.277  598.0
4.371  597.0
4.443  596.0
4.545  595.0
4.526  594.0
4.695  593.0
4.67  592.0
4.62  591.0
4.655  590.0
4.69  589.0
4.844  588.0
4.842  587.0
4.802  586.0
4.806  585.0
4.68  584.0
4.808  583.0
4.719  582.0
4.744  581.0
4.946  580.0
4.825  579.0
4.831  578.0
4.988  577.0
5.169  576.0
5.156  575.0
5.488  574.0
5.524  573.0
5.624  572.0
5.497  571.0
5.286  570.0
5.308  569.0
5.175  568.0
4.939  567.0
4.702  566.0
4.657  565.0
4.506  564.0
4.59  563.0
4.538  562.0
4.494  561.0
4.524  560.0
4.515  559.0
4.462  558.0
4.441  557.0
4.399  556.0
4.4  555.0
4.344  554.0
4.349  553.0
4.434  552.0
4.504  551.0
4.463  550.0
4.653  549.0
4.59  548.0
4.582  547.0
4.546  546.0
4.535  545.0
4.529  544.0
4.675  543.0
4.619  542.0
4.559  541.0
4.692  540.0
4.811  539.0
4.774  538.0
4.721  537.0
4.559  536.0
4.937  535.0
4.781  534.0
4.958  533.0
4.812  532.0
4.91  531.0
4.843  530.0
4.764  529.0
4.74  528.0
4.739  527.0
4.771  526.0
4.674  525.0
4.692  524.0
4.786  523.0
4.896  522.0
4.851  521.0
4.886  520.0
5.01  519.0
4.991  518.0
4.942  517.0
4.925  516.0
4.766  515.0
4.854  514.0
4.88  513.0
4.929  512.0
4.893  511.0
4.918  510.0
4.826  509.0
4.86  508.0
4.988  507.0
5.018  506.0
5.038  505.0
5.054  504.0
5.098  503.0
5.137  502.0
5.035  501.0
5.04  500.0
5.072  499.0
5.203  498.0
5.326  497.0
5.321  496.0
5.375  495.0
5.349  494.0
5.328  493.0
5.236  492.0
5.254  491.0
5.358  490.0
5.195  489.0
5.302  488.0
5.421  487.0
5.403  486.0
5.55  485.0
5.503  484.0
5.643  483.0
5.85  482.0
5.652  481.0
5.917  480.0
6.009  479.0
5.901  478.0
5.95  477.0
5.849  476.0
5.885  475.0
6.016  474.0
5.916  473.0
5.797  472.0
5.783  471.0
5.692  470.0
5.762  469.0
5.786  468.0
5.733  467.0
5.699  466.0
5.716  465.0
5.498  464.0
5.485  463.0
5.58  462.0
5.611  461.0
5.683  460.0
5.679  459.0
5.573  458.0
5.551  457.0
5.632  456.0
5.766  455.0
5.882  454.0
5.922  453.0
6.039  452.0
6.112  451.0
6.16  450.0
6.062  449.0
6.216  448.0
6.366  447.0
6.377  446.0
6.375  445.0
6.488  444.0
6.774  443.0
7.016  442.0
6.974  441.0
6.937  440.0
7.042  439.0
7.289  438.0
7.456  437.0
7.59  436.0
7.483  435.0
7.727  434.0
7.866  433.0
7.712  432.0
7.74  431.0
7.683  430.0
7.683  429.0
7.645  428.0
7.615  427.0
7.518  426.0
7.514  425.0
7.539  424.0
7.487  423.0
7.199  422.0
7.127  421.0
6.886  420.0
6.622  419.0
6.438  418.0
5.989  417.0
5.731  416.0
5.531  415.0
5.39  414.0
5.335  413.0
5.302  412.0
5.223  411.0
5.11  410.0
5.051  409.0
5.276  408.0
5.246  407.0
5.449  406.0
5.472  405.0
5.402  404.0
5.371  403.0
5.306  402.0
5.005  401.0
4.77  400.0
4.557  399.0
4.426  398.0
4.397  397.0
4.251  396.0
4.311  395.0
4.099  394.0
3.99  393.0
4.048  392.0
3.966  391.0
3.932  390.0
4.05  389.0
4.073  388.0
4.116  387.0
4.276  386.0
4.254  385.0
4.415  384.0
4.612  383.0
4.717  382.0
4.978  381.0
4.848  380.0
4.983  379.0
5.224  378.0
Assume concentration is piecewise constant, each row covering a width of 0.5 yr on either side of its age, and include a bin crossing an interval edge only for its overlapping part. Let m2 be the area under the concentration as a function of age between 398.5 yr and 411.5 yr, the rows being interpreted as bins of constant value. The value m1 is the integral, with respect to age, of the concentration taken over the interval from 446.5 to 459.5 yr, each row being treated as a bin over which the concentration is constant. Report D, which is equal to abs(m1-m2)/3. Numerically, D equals 3.2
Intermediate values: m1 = 77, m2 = 67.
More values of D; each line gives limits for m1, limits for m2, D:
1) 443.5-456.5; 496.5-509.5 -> 4.6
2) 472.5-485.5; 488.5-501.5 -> 2.5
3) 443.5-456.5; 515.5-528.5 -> 5.5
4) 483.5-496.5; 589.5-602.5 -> 3.9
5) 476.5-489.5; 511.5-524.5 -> 3.3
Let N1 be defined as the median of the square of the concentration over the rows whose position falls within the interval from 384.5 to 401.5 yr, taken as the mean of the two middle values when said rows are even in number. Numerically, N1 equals 18.1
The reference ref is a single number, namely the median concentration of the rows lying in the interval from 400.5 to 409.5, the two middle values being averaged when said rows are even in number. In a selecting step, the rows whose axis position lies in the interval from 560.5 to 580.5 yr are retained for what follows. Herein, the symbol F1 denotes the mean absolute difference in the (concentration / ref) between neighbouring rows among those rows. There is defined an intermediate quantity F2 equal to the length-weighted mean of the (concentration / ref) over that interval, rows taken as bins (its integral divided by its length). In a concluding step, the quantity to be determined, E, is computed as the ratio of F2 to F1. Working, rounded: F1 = 0.023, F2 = 0.94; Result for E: 42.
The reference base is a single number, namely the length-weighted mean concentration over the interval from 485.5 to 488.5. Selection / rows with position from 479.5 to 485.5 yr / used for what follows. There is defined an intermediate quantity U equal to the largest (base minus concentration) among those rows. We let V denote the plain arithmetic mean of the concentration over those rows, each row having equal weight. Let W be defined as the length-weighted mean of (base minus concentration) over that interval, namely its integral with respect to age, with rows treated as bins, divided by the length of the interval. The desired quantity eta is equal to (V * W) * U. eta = 0.2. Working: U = -0.1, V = 5.7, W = -0.3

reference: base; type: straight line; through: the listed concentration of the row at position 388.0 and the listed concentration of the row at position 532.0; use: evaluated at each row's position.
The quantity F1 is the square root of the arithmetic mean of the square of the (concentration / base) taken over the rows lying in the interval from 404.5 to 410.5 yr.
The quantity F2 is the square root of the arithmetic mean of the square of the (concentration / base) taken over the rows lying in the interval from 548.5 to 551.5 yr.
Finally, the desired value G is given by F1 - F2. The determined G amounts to 0.34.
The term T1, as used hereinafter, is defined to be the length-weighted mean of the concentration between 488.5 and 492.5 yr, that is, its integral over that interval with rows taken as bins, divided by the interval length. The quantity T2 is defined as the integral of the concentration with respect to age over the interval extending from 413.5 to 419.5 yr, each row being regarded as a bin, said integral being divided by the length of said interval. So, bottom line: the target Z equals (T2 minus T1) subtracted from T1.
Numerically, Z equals 4.6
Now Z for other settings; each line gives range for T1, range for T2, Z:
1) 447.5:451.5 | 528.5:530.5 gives 7.5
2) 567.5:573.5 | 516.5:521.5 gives 5.9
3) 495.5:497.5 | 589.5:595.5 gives 6.0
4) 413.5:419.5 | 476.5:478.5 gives 6.0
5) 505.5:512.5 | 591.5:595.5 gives 5.2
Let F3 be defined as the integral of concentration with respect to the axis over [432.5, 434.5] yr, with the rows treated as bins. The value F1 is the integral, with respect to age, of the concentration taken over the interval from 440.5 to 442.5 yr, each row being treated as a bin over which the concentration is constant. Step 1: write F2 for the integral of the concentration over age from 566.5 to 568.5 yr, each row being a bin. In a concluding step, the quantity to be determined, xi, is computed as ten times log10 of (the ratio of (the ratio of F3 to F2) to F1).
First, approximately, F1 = 14.0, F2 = 10.1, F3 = 15.6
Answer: -9.6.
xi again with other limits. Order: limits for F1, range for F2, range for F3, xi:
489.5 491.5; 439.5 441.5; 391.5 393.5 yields -12.6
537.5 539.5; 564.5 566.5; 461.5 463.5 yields -9.1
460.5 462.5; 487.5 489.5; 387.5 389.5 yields -11.6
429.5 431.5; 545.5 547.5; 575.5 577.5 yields -11.4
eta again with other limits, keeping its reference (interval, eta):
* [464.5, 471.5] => 0.7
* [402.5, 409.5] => 0.1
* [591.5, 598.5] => 4.3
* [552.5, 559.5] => 4.4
